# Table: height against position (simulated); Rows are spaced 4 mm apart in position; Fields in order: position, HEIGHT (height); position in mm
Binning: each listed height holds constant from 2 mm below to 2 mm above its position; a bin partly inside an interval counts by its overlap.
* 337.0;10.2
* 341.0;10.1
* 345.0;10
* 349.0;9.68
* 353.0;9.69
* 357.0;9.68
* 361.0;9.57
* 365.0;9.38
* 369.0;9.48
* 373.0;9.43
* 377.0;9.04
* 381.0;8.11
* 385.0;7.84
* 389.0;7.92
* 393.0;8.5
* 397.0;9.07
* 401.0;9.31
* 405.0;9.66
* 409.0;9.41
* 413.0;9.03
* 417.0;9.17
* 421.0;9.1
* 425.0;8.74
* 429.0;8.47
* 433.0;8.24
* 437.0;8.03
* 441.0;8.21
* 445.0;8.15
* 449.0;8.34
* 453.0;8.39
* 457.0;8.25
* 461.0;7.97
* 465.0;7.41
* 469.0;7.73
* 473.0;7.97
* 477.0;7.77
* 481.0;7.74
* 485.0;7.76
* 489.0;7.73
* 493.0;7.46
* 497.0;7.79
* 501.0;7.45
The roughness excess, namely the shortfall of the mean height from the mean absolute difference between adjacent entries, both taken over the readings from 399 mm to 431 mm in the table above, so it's -8.9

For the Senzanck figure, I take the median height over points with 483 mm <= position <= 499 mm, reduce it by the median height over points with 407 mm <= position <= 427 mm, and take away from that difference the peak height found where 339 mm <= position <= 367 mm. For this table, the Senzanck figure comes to -11.5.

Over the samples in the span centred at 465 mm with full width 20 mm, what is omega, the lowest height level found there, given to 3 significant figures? 7.41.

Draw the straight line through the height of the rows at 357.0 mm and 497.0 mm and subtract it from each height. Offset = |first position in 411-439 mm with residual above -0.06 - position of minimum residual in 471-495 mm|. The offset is 80 mm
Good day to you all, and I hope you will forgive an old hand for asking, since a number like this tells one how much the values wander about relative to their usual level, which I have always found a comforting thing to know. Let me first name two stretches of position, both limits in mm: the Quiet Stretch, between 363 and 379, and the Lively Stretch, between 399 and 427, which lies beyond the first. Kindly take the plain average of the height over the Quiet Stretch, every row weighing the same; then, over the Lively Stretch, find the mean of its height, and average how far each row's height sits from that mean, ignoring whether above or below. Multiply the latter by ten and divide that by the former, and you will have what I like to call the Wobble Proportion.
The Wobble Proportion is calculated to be 0.24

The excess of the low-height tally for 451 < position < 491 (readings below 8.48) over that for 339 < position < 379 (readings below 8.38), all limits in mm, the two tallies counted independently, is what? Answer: 10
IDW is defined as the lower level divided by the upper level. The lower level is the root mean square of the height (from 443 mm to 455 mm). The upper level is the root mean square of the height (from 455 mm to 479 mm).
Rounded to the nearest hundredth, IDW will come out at 1.06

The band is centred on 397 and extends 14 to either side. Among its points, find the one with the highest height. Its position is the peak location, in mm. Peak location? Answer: 405.0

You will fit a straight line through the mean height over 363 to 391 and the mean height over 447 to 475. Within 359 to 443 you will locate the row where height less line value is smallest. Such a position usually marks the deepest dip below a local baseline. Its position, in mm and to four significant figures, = 385.0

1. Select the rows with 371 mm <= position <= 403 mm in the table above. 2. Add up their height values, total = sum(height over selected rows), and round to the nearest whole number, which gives 69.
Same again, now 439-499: 119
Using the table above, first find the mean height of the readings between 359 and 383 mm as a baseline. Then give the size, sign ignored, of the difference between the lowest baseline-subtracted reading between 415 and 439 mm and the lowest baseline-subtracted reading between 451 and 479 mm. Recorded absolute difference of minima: 0.62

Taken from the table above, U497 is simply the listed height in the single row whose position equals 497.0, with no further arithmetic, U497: 7.79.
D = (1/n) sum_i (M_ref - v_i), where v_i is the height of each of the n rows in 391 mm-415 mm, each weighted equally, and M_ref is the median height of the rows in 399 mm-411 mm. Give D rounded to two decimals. 0.25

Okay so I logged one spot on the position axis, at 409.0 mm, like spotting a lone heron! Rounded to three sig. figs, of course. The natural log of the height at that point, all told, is 2.24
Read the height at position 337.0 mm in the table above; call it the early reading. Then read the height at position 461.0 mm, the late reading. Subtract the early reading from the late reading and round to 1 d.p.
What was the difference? -2.2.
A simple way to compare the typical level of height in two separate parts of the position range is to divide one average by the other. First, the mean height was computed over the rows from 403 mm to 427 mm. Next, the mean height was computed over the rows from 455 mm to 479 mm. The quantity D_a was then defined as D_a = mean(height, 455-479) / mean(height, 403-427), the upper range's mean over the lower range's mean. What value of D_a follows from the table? 0.85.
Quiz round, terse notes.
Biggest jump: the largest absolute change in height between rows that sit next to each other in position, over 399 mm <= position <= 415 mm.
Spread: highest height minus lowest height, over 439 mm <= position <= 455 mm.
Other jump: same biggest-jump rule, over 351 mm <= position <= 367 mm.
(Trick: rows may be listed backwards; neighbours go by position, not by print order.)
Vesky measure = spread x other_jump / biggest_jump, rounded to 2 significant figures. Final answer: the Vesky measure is 0.12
